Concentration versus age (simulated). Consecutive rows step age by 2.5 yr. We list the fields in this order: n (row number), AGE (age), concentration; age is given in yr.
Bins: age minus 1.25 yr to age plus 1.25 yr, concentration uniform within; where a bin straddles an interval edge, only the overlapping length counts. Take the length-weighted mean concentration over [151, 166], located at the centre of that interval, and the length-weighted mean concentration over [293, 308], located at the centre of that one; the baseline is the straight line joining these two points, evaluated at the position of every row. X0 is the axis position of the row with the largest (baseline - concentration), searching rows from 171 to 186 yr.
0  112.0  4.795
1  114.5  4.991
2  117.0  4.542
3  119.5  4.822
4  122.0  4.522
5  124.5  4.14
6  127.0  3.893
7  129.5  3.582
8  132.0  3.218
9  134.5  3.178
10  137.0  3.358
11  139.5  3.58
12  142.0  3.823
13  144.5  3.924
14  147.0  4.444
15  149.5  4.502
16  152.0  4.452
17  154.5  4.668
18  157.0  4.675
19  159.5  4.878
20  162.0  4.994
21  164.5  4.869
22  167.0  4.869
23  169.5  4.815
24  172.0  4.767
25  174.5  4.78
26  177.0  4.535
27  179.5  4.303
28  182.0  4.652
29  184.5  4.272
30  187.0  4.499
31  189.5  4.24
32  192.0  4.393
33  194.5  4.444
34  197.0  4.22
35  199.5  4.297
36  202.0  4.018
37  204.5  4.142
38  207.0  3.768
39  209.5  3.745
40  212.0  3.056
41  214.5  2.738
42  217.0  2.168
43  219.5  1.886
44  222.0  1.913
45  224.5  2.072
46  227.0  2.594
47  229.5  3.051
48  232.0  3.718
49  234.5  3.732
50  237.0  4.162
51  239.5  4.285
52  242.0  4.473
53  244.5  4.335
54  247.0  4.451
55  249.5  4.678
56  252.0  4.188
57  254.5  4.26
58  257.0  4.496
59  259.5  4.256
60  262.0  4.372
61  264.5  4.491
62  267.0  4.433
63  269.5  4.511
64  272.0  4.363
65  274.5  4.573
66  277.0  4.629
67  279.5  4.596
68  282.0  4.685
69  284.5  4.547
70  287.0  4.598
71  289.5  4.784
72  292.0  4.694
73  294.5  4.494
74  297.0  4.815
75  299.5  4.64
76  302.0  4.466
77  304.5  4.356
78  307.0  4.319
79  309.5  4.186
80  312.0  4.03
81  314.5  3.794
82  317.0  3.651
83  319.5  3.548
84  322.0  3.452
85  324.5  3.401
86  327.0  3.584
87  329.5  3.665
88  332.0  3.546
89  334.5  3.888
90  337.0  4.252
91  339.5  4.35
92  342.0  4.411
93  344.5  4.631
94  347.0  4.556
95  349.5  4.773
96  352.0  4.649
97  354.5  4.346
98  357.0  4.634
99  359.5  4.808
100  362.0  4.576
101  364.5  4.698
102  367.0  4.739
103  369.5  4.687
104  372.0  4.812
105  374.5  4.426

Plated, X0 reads 184.5 yr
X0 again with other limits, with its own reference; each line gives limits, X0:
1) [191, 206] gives 202.0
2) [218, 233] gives 219.5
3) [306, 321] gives 319.5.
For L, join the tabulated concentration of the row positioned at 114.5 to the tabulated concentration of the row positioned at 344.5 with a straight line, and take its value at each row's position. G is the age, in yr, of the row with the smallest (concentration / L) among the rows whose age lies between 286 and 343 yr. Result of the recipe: 324.5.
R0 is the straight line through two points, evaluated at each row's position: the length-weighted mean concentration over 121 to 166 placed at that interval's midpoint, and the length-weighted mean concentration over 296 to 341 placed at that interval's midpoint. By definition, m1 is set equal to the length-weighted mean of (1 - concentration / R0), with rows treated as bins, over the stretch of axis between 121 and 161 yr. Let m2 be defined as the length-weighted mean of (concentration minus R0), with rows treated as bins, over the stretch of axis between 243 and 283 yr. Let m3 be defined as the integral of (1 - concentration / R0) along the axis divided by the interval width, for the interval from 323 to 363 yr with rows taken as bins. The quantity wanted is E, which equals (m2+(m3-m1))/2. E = 0.2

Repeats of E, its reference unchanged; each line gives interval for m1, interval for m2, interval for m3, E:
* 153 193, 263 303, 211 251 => 0.4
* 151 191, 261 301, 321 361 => 0.3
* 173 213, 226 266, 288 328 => 0.0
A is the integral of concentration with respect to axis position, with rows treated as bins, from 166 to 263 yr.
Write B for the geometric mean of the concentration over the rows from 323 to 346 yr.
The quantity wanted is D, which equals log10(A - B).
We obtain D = 2.58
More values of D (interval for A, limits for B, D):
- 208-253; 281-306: 2.17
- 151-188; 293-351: 2.23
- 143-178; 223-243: 2.20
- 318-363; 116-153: 2.26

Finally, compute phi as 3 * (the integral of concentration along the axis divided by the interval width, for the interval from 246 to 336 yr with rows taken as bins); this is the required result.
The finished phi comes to 12.8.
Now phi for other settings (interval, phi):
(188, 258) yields 11.1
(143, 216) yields 13.0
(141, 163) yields 13.5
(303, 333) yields 11.4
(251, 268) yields 13.1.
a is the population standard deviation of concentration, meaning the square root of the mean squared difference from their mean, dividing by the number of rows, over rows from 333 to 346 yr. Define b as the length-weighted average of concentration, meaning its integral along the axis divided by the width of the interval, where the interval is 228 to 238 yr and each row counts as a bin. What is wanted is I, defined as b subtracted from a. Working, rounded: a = 0.24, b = 3.6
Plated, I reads -3.4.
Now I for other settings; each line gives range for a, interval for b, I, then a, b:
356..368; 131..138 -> -3.2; 0.08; 3.2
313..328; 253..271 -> -4.3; 0.13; 4.4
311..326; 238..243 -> -4.1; 0.21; 4.4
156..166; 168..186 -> -4.5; 0.11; 4.6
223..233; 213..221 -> -1.7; 0.61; 2.3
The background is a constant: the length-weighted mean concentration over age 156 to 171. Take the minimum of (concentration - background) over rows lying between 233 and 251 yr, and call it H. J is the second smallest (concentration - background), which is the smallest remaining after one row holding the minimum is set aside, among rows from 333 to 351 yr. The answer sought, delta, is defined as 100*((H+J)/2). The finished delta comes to -86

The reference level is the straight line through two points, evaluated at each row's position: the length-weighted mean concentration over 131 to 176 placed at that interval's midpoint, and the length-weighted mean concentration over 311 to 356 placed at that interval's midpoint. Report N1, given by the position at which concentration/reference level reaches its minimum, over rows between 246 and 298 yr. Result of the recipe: 252.0 yr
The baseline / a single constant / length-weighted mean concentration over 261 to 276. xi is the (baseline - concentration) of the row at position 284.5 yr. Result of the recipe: -0.1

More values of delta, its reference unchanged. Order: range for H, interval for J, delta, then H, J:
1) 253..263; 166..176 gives -33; -0.6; -0.1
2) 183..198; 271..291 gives -47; -0.6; -0.3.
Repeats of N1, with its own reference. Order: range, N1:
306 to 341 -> 324.5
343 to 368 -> 354.5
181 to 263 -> 219.5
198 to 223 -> 219.5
